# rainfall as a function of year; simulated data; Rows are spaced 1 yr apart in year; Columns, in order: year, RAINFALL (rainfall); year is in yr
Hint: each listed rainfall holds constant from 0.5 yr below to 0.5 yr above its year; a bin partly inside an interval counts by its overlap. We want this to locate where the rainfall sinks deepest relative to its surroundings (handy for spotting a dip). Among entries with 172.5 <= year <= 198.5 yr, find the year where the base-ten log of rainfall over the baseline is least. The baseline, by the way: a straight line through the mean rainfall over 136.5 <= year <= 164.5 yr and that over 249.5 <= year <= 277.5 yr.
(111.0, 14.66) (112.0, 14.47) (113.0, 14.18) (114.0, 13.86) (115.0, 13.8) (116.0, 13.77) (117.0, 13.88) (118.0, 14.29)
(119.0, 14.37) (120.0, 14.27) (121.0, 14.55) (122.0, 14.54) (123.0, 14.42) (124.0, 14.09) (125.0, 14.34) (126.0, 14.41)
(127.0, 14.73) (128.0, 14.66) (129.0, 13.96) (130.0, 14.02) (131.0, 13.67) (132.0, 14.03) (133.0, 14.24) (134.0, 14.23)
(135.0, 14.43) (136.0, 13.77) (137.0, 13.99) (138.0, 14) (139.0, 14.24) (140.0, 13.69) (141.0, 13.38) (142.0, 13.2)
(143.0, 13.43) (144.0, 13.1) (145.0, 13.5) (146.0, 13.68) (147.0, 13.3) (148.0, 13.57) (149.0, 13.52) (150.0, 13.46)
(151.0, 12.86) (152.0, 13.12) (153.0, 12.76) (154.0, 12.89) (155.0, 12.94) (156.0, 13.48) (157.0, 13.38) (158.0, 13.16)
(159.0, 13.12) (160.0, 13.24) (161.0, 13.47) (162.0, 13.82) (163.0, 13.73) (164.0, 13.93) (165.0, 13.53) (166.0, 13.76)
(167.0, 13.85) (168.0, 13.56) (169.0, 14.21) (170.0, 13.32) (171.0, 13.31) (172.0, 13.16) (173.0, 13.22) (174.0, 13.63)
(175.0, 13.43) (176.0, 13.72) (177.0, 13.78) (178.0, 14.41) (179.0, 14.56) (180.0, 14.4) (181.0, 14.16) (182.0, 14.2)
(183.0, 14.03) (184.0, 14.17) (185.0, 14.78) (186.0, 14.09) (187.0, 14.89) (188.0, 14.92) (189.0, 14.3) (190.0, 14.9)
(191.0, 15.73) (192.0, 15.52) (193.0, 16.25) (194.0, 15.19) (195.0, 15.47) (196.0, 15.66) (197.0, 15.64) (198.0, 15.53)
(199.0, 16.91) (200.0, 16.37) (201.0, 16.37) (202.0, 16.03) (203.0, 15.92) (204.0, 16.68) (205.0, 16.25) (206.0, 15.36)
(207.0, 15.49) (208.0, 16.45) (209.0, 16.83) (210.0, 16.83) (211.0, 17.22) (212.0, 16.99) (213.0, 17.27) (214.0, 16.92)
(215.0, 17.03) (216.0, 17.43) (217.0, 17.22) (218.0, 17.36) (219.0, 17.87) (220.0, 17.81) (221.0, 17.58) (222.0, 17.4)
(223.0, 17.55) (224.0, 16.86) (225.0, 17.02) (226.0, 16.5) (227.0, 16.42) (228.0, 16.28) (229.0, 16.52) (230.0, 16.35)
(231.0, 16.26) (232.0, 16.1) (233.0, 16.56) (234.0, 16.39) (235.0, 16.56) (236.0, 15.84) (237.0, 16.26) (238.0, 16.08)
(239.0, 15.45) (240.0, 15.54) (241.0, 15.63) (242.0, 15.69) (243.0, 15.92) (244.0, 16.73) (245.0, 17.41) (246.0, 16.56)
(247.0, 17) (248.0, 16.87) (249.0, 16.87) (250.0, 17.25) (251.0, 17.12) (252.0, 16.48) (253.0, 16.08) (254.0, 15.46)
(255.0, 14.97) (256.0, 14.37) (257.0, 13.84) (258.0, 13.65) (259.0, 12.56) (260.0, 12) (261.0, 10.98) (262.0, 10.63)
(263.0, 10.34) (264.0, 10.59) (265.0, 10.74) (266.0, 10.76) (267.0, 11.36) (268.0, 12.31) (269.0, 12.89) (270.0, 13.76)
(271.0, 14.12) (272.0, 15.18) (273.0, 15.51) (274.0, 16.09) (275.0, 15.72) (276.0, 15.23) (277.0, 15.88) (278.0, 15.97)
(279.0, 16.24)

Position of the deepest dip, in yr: 173.0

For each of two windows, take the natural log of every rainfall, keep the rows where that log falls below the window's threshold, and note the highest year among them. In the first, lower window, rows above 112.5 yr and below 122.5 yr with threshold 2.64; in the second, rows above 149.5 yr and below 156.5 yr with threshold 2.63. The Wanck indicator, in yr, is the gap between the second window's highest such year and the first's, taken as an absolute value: 39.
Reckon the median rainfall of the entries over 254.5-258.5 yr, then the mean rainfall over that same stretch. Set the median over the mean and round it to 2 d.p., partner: 0.99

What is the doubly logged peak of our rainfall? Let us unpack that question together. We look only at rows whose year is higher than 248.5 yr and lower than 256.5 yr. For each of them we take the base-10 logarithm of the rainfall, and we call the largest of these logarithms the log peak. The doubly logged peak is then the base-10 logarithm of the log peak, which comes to 0.092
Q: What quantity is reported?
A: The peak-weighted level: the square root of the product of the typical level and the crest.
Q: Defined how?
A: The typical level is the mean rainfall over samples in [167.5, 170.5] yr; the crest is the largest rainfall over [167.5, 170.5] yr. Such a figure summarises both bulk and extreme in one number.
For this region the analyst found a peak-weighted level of 14.0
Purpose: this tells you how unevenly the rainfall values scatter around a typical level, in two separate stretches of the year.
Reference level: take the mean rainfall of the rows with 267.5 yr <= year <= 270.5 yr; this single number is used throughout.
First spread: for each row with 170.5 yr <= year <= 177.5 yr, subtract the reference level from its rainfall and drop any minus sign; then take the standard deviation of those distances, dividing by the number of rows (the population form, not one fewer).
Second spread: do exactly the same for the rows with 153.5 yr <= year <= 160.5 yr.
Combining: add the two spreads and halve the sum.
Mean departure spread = 0.19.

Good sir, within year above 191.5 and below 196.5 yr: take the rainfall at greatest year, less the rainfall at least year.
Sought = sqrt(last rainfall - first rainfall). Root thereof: 0.37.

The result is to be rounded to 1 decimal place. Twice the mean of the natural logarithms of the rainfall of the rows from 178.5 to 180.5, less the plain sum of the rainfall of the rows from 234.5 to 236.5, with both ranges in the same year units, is -27.1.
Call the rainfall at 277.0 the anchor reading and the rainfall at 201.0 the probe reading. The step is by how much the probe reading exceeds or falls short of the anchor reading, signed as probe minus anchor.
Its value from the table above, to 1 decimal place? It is 0.5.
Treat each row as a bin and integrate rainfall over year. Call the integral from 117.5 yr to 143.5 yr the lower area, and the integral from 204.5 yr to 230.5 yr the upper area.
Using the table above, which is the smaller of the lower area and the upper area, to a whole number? 367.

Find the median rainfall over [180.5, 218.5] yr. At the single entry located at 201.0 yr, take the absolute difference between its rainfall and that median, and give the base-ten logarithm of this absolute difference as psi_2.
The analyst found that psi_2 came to -0.3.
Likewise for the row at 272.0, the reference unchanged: -0.2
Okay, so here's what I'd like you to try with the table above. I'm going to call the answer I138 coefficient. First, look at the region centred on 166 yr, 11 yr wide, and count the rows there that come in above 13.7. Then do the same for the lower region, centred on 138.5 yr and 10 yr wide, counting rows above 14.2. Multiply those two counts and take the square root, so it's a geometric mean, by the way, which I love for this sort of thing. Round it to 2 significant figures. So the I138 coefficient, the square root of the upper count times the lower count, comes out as 4.2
